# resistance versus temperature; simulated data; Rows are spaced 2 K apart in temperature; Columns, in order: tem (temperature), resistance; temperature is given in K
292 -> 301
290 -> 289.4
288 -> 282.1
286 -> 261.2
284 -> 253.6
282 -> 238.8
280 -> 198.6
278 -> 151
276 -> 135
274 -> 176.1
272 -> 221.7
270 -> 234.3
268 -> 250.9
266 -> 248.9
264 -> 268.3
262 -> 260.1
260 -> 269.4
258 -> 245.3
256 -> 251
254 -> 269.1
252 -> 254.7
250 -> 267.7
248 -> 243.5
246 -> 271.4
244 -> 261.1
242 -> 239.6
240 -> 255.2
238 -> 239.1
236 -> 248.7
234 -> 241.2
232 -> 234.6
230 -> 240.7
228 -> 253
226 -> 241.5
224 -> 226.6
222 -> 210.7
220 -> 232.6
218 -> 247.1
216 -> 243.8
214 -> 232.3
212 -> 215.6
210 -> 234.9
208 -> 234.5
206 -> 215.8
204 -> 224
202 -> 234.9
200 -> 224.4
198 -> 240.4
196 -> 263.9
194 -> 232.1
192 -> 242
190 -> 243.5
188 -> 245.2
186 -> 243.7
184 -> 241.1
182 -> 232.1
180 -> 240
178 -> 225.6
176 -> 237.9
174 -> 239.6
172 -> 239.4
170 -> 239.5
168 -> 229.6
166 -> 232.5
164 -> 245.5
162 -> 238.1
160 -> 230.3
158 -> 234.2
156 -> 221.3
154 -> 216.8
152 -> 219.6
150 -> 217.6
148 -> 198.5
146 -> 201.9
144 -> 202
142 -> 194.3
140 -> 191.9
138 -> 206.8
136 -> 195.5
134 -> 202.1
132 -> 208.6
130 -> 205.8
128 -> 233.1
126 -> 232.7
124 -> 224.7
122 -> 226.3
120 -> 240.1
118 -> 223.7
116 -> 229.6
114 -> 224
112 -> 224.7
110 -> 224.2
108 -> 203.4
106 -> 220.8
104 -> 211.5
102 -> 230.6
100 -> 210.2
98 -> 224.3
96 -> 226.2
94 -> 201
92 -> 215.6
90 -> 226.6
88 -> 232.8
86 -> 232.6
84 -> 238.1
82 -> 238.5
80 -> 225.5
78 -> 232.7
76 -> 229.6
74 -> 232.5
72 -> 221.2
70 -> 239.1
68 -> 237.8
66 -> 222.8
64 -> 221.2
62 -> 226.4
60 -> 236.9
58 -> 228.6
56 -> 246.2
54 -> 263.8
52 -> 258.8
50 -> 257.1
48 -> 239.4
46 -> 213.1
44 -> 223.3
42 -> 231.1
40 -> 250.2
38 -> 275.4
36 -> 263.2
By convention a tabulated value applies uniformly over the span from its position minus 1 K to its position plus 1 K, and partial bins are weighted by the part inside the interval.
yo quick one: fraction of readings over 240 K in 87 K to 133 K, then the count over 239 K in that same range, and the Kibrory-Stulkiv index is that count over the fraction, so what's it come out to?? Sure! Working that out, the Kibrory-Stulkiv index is 23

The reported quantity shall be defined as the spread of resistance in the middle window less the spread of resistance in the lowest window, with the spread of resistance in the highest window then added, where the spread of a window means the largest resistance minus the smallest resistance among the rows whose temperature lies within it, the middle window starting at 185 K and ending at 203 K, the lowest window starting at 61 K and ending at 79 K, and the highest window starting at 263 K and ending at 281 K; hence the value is 155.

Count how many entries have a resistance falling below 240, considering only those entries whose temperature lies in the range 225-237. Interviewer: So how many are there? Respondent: 1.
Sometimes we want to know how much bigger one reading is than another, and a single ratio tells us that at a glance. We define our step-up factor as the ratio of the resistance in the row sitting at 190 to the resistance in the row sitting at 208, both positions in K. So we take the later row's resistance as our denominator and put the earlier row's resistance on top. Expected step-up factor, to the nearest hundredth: 1.04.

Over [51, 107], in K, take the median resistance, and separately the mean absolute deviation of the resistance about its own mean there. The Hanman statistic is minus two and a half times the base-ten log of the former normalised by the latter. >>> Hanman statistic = -3.45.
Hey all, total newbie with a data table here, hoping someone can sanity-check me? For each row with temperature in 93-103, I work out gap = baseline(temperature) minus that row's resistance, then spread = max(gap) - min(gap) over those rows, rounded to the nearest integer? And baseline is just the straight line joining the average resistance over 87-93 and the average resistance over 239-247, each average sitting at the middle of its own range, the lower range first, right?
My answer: 28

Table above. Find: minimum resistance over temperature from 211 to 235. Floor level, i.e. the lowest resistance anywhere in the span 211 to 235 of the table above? 210.7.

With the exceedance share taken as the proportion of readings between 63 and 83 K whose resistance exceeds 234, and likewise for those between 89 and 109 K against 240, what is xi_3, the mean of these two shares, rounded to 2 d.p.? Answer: 0.15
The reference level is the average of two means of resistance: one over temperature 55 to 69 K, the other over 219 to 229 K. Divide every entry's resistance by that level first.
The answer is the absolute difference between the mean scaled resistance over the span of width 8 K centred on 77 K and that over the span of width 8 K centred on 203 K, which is 0.023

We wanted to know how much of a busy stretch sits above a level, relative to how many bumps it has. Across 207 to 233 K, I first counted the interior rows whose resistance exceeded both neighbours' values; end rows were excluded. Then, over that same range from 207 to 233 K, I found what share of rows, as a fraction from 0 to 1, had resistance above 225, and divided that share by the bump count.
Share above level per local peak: 0.28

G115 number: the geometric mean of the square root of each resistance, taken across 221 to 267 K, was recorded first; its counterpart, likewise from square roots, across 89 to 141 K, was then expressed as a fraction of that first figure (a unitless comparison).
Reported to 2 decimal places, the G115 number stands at 0.93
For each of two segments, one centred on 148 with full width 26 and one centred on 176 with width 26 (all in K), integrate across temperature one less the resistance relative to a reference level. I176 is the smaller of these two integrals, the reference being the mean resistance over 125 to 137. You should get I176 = -3.0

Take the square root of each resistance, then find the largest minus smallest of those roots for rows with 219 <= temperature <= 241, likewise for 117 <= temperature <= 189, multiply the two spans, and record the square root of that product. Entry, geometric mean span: 1.6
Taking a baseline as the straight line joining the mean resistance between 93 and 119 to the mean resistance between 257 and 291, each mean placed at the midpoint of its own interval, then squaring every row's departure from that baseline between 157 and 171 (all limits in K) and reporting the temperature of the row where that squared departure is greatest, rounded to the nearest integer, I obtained 164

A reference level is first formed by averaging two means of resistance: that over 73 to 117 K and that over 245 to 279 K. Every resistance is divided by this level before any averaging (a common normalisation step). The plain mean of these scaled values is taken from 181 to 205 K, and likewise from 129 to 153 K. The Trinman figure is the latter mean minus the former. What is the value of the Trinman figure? -0.15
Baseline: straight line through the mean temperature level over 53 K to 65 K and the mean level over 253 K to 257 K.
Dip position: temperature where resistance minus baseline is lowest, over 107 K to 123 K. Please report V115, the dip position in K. 108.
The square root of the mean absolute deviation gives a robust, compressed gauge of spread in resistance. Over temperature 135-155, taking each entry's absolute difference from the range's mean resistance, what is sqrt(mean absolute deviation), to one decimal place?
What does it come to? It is 2.9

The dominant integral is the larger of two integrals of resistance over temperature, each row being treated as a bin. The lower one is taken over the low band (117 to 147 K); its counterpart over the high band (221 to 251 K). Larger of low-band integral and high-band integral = 7349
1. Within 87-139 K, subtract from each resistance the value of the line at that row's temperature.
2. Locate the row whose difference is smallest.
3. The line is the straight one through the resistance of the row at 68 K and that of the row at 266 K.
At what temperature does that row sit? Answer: 136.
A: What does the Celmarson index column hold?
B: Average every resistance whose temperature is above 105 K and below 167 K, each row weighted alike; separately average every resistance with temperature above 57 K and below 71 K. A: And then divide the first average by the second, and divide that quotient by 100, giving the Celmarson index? 0.0095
